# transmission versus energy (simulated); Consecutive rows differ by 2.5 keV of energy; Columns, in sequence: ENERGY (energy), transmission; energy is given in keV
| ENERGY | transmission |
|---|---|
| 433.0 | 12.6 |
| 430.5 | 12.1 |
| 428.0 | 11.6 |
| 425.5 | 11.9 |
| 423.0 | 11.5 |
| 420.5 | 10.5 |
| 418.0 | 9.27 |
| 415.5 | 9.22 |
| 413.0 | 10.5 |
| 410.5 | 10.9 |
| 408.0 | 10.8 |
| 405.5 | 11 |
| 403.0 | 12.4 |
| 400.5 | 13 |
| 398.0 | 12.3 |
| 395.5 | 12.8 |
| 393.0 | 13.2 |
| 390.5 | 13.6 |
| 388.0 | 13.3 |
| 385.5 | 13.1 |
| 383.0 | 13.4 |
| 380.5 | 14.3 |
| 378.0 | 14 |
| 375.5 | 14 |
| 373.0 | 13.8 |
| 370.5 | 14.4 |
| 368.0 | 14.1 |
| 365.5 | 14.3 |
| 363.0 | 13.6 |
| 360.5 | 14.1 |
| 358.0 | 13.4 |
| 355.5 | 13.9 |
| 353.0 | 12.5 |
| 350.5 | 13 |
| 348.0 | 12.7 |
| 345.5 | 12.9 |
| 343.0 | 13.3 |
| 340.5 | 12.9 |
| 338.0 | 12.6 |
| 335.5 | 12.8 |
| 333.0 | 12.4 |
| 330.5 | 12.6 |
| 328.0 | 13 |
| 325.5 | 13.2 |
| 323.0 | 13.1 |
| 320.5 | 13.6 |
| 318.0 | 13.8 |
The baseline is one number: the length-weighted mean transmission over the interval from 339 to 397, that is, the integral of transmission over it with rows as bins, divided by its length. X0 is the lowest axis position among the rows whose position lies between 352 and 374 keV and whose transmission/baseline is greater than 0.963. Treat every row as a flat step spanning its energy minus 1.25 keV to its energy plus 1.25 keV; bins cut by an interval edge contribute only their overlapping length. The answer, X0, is 355.5 keV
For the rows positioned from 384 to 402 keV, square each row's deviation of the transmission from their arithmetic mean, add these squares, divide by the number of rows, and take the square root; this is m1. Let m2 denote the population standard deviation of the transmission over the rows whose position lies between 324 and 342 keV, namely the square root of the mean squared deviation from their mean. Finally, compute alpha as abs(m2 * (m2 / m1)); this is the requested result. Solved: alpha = 0.2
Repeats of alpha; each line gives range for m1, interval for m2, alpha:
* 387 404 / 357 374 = 0.3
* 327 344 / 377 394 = 0.6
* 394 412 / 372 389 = 0.2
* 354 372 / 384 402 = 0.4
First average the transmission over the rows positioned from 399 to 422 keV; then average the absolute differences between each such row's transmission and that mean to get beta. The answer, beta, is 0.9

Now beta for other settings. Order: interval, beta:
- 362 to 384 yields 0.3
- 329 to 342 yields 0.2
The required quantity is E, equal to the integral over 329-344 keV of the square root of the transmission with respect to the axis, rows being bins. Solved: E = 53.6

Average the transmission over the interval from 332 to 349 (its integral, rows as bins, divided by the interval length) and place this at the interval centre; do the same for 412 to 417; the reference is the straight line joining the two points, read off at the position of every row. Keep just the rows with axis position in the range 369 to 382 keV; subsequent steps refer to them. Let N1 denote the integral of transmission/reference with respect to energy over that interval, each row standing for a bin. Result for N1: 16.1 keV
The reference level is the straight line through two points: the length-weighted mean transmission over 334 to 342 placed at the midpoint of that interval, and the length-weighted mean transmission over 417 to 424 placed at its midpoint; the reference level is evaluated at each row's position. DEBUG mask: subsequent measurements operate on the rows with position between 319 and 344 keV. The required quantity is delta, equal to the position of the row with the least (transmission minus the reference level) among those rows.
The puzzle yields 333.0 keV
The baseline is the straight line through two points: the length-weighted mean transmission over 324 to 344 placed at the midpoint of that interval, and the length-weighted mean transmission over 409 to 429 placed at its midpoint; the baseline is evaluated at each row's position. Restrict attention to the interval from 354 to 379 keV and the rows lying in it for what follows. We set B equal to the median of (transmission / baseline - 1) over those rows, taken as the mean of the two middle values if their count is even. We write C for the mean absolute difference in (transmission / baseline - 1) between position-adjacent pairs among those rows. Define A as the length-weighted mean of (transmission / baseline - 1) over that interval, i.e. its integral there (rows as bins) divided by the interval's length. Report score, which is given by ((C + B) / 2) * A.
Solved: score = 0.017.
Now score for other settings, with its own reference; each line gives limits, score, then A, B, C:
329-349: 0.000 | 0.00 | 0.01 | 0.023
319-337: 0.000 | 0.00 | 0.00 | 0.021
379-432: 0.007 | 0.08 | 0.12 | 0.050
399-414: 0.001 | 0.04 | 0.00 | 0.045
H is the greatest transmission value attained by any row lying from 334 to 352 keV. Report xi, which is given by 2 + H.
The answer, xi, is 15.3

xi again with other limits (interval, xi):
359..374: 16.4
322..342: 15.2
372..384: 16.3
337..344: 15.3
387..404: 15.6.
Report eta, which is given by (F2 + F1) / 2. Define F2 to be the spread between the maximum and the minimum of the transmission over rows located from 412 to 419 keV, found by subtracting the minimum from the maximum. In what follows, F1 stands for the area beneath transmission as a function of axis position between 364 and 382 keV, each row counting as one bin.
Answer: 128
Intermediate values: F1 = 254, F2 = 1.28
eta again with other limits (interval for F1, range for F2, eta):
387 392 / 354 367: 34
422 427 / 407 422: 30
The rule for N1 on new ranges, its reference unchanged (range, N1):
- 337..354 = 17.3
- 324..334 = 9.7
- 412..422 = 10.2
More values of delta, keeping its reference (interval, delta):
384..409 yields 408.0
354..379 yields 358.0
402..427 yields 415.5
